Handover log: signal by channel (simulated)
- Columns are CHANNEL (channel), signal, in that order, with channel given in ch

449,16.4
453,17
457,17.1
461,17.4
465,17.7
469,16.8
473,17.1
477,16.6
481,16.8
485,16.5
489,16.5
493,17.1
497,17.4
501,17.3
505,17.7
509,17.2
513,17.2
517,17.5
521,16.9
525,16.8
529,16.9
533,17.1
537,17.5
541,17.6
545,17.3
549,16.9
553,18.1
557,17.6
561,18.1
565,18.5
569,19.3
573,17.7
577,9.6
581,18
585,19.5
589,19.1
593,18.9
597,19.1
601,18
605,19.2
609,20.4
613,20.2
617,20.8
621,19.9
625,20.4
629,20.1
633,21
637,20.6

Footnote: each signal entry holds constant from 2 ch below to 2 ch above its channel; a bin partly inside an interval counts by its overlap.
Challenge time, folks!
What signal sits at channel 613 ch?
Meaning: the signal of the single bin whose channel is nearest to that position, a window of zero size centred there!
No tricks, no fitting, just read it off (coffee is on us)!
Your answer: 20.2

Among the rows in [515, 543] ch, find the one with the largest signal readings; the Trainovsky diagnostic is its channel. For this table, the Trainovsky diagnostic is 541 ch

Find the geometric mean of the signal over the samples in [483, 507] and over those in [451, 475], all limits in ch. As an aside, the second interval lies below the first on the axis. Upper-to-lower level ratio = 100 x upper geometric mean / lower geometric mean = 99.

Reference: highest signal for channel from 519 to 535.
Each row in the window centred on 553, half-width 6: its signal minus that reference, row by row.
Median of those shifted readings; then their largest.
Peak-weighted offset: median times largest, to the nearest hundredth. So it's 0.50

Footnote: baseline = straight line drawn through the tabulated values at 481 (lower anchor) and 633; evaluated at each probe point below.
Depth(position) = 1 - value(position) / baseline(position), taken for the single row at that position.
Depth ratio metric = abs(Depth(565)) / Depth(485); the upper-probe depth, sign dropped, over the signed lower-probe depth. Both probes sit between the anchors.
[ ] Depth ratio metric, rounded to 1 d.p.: 1.3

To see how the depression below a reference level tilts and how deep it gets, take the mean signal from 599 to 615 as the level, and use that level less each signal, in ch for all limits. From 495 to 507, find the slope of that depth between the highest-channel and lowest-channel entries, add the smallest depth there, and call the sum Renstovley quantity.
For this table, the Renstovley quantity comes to 1.7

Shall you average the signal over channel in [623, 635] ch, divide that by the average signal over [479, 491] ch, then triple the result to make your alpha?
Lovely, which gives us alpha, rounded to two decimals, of 3.70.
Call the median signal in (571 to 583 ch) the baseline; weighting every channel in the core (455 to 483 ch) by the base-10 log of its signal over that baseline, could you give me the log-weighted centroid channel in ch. 471.9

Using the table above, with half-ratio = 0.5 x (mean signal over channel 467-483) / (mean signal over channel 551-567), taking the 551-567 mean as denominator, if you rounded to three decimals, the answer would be 0.465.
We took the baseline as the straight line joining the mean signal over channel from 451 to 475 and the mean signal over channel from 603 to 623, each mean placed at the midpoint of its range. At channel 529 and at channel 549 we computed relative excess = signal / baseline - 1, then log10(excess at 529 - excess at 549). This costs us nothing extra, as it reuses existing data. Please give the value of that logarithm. -1.7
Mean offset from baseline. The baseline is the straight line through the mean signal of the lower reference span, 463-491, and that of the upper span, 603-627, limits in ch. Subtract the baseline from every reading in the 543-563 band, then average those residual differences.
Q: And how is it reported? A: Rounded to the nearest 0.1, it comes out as -1.1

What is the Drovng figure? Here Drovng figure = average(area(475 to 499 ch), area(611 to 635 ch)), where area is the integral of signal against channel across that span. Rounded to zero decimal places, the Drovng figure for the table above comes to 447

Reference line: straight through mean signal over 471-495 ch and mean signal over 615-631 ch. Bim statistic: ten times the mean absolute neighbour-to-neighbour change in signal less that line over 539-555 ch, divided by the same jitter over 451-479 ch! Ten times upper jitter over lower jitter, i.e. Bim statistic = 18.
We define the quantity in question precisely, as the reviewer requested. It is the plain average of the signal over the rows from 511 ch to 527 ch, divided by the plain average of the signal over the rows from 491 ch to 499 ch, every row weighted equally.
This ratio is 0.99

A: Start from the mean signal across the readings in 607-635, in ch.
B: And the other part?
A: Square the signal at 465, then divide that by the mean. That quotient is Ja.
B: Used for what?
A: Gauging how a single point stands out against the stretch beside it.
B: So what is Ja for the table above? 15.4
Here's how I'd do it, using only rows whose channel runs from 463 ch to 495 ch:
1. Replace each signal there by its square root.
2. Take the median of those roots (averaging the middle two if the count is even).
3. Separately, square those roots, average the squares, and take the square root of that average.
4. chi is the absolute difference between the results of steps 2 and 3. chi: 0.011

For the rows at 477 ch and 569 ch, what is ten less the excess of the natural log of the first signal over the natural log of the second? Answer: 10.2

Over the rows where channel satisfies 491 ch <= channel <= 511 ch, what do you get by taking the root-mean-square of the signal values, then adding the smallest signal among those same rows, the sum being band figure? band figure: 34.4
